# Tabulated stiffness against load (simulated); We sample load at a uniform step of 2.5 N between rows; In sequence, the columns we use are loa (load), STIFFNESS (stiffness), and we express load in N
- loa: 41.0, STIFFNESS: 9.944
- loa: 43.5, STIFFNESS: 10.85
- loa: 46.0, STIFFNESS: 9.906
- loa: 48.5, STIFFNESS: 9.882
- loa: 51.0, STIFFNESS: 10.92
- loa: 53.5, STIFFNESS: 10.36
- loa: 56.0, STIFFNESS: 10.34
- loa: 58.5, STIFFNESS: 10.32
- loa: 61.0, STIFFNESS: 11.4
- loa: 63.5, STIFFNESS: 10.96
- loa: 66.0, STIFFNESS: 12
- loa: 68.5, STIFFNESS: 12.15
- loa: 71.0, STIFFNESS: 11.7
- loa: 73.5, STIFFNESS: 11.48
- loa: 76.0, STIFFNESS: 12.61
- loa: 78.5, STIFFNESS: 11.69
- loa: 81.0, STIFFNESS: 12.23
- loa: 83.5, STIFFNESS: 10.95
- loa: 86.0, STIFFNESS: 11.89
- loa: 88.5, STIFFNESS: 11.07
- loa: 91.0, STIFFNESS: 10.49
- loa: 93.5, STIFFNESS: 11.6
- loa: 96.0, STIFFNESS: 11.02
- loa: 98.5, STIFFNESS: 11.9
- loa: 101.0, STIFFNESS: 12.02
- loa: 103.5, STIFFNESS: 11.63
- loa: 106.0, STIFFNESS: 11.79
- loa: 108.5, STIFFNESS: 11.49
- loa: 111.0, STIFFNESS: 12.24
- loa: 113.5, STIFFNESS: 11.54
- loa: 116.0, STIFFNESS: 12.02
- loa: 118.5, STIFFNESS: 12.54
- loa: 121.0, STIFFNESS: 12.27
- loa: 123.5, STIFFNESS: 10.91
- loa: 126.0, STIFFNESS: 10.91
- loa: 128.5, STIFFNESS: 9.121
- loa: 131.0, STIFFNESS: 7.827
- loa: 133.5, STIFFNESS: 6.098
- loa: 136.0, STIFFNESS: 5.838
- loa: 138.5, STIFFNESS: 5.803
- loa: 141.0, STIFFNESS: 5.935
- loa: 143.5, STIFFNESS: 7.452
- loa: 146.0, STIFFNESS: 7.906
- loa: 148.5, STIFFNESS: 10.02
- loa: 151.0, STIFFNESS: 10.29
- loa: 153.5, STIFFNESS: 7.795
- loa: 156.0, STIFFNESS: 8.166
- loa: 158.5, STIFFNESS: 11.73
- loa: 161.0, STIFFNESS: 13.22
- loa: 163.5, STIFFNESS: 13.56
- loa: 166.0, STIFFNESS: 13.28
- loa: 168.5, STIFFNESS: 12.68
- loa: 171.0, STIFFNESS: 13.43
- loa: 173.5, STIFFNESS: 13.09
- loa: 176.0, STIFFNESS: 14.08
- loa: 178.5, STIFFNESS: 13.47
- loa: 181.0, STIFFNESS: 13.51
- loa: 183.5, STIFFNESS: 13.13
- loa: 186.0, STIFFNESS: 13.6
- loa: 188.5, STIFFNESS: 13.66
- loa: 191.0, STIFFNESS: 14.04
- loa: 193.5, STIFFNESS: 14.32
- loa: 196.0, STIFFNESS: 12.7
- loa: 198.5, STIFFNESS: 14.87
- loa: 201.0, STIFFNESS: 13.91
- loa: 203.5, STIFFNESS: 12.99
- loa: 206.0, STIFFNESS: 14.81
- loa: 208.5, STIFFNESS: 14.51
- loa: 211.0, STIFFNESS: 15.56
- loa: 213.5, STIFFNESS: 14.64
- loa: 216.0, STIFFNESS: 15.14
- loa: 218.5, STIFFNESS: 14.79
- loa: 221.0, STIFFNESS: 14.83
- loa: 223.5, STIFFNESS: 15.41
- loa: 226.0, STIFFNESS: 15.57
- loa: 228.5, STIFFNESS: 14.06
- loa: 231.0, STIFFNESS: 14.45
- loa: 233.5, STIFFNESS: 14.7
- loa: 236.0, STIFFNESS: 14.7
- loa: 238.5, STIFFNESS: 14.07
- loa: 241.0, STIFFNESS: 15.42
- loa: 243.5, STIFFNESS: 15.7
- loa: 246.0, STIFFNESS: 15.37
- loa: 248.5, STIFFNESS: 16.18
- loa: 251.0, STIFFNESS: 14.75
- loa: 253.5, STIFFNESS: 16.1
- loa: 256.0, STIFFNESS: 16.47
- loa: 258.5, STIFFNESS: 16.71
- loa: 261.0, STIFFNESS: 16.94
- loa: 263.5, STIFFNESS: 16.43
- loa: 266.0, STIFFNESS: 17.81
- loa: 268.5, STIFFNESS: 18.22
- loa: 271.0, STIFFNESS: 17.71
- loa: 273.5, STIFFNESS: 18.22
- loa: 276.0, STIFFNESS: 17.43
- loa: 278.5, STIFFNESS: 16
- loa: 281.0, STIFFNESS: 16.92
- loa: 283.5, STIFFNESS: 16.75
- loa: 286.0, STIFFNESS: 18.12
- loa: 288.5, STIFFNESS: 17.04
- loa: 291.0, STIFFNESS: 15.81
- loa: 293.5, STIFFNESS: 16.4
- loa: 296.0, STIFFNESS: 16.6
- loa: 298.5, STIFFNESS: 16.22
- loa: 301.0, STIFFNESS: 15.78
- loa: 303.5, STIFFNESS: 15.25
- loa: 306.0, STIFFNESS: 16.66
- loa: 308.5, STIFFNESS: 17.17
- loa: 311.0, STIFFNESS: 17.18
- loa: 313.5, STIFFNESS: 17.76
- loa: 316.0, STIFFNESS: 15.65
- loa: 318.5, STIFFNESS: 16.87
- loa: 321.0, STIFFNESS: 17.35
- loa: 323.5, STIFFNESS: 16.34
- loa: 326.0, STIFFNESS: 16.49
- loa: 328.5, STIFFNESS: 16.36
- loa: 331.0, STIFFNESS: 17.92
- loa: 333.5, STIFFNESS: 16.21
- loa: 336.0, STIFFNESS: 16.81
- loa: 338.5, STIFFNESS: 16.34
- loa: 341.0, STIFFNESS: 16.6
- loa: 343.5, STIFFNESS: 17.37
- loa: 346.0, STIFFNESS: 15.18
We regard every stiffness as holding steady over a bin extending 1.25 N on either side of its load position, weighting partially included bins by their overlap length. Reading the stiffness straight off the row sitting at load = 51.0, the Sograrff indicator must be 10.92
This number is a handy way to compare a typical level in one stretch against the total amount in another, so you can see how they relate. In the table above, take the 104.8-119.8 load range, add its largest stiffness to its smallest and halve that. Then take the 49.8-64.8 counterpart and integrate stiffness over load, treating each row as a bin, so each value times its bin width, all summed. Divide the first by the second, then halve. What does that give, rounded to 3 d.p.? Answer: 0.037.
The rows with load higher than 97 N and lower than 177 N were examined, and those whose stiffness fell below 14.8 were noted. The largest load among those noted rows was 176.0 N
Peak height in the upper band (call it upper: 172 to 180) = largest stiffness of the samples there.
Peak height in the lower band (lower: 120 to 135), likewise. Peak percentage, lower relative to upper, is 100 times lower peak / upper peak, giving 87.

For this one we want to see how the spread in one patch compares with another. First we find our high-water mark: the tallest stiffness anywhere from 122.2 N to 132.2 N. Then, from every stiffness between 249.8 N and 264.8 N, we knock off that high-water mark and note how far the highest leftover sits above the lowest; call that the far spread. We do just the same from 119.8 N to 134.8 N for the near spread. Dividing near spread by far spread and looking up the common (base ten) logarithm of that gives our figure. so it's 0.4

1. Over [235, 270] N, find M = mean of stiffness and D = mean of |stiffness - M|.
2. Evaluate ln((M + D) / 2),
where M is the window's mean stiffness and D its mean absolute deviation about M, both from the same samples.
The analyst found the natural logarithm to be 2.14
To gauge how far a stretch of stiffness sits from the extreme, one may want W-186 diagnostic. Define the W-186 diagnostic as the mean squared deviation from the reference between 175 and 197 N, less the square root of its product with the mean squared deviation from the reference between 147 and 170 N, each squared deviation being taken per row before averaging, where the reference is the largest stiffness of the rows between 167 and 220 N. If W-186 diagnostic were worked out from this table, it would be -5.7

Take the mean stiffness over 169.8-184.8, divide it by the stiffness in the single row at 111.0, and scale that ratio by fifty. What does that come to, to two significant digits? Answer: 55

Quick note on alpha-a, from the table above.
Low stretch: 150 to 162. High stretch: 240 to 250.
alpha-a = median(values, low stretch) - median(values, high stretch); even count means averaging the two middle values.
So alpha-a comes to -5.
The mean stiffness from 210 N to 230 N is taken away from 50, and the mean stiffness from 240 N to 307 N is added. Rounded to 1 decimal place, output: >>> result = 51.6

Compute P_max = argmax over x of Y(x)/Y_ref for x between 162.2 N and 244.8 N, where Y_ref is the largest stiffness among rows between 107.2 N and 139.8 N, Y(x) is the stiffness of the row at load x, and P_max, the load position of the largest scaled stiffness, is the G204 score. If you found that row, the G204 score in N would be 243.5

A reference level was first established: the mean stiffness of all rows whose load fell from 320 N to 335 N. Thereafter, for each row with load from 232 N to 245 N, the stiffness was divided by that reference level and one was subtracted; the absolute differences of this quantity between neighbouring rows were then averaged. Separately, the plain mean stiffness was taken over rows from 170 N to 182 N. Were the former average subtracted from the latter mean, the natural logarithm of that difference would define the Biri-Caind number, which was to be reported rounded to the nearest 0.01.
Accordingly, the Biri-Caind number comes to 2.60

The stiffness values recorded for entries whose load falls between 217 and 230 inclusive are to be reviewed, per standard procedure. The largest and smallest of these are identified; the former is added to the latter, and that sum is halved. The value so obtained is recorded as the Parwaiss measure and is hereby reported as 15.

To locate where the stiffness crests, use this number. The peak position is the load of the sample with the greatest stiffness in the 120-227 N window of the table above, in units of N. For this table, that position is 226.0 N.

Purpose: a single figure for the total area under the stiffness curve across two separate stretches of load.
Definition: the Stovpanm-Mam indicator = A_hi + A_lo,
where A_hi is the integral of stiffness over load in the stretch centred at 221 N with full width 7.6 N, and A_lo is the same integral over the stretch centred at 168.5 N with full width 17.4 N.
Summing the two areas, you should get 346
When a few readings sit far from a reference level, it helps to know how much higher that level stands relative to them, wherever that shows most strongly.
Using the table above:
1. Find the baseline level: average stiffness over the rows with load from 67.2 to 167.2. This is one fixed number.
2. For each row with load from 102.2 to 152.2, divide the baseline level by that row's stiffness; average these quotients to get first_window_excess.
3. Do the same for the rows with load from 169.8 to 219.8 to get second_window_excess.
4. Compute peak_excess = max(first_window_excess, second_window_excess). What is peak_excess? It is 1.18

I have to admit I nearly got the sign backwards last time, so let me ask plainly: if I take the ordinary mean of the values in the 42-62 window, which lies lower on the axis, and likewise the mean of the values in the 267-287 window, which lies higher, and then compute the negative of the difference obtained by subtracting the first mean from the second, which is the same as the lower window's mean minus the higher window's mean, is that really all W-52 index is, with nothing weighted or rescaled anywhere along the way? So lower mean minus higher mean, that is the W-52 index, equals -6.9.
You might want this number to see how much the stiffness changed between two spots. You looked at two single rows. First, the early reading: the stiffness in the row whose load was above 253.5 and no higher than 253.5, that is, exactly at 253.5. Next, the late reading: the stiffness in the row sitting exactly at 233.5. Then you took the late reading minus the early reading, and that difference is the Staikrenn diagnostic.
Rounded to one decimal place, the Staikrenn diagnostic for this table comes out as -1.4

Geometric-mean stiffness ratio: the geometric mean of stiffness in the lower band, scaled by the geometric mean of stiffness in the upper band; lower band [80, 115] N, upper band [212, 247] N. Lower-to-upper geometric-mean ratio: 0.77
